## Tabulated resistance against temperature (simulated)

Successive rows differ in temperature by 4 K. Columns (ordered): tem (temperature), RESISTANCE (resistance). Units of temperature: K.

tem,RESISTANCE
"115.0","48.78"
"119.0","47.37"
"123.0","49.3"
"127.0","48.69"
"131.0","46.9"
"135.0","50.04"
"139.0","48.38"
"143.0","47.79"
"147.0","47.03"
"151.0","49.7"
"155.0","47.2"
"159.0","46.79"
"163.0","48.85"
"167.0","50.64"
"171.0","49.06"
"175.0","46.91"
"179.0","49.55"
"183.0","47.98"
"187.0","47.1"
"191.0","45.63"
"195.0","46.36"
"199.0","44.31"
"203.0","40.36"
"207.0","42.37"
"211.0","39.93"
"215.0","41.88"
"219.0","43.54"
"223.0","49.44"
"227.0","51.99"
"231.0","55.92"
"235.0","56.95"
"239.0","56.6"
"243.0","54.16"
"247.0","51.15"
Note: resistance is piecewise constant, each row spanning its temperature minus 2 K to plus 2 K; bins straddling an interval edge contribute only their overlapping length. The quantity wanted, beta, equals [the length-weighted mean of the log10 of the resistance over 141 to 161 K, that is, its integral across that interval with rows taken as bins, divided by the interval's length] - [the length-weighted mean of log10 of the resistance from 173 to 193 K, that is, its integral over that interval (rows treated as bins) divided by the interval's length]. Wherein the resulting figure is 0.00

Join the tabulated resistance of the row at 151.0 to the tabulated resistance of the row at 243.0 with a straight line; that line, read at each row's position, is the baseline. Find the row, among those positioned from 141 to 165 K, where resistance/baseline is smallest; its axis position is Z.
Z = 159.0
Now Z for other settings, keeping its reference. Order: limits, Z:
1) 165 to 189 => 187.0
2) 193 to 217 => 211.0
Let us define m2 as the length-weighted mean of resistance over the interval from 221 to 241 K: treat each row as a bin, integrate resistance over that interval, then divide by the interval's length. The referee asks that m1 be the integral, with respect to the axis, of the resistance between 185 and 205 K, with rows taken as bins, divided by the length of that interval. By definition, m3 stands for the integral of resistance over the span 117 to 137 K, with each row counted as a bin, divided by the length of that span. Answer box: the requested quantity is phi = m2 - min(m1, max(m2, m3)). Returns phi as 9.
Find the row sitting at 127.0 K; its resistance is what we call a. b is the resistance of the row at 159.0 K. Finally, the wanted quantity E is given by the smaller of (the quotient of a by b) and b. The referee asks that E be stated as 1.04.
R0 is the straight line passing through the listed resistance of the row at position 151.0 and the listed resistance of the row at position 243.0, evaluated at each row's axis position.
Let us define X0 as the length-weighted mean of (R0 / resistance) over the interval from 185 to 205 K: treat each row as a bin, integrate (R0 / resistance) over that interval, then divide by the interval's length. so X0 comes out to 1.16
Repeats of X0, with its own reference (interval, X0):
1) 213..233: 1.11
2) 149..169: 1.03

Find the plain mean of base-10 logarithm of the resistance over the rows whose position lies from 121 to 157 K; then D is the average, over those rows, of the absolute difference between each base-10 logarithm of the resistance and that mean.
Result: 0.0088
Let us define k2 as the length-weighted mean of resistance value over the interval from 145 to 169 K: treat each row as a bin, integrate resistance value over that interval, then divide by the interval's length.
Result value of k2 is 48.4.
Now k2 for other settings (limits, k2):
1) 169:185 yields 48.4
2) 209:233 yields 47.1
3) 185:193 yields 46.4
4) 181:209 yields 44.9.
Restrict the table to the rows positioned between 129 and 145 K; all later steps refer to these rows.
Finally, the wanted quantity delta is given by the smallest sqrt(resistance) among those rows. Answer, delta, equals 6.85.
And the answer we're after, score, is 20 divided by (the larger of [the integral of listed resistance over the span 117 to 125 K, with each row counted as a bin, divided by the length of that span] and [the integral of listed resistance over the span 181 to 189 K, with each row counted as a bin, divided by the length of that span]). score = 0.414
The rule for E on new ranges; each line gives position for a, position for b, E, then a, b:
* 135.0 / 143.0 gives 1.05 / 50.04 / 47.79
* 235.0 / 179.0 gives 1.15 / 56.95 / 49.55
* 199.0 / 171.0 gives 0.90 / 44.31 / 49.06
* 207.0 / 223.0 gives 0.86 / 42.37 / 49.44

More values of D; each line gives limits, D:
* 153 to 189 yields 0.0103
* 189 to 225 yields 0.0234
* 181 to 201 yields 0.0099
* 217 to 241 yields 0.0345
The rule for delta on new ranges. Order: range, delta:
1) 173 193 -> 6.75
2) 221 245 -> 7.03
